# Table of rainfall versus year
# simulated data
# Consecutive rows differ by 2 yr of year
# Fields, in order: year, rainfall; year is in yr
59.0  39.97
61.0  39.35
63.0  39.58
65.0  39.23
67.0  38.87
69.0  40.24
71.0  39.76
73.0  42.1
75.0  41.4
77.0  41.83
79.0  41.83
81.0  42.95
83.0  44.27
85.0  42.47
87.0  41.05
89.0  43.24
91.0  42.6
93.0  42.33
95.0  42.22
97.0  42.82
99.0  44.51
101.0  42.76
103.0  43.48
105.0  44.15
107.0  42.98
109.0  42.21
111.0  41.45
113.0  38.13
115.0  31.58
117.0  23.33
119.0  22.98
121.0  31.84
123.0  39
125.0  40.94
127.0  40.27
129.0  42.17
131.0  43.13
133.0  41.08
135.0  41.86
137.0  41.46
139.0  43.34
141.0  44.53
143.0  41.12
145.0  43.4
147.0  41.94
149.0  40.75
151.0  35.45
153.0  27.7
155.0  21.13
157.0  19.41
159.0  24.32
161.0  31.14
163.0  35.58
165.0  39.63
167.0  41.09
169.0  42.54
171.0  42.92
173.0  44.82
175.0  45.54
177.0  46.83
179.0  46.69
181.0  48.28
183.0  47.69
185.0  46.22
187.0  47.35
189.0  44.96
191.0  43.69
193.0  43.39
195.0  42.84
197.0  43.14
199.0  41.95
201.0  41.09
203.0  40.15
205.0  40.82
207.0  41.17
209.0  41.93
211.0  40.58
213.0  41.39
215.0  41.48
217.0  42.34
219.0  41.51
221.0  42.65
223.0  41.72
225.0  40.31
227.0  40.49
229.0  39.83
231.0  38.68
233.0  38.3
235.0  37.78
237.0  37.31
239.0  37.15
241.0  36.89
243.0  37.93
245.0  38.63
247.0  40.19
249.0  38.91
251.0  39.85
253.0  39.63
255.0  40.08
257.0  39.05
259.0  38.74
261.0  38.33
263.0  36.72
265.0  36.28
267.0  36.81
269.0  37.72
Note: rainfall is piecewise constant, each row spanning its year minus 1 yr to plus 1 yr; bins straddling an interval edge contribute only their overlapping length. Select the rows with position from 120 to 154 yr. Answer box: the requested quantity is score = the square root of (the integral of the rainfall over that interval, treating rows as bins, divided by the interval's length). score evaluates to 6.32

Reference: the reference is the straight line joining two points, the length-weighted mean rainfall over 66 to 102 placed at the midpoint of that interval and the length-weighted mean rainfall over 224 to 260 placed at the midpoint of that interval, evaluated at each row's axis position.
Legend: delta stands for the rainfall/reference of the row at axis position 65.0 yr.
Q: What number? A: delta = 0.92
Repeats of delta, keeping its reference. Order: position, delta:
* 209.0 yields 1.06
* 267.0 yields 0.96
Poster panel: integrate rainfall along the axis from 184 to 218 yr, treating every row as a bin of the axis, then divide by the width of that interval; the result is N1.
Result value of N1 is 43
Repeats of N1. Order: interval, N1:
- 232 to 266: 38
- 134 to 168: 36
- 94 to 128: 39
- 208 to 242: 40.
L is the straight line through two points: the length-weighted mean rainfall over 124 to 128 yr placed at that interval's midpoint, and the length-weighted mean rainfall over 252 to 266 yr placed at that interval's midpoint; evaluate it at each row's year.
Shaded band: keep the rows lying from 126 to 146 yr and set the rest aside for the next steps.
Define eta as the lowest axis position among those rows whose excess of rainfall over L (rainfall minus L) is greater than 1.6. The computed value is 129.0 yr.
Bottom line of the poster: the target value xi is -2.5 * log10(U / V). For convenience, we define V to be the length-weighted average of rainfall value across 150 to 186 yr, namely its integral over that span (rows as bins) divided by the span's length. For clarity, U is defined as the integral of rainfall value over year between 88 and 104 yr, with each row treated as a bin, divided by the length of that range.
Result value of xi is -0.13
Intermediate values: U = 43.0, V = 38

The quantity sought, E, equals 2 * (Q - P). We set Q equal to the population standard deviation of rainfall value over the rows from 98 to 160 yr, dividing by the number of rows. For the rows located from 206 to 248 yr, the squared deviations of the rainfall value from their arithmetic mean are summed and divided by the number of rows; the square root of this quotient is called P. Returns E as 11.9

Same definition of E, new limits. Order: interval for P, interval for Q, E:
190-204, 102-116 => 5.8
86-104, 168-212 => 3.1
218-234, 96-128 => 10.8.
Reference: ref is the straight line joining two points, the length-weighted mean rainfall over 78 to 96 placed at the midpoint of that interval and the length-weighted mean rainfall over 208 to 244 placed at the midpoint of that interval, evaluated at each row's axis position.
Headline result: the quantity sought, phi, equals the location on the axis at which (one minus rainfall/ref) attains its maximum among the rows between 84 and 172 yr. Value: 157.0 yr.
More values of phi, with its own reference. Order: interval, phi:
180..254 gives 241.0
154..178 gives 157.0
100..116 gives 115.0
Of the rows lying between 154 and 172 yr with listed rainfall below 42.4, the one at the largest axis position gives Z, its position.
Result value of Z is 167.0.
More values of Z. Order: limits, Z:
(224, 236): 235.0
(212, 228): 227.0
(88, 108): 95.0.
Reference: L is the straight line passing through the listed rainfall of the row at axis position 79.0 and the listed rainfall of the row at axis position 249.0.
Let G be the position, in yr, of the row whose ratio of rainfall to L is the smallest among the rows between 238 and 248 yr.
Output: 241.0 yr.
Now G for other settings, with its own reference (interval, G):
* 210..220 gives 211.0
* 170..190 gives 171.0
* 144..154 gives 153.0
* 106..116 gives 115.0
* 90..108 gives 95.0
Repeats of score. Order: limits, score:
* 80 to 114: 6.52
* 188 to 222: 6.49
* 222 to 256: 6.25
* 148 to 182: 6.11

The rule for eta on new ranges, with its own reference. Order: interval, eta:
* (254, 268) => 255.0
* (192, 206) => 193.0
